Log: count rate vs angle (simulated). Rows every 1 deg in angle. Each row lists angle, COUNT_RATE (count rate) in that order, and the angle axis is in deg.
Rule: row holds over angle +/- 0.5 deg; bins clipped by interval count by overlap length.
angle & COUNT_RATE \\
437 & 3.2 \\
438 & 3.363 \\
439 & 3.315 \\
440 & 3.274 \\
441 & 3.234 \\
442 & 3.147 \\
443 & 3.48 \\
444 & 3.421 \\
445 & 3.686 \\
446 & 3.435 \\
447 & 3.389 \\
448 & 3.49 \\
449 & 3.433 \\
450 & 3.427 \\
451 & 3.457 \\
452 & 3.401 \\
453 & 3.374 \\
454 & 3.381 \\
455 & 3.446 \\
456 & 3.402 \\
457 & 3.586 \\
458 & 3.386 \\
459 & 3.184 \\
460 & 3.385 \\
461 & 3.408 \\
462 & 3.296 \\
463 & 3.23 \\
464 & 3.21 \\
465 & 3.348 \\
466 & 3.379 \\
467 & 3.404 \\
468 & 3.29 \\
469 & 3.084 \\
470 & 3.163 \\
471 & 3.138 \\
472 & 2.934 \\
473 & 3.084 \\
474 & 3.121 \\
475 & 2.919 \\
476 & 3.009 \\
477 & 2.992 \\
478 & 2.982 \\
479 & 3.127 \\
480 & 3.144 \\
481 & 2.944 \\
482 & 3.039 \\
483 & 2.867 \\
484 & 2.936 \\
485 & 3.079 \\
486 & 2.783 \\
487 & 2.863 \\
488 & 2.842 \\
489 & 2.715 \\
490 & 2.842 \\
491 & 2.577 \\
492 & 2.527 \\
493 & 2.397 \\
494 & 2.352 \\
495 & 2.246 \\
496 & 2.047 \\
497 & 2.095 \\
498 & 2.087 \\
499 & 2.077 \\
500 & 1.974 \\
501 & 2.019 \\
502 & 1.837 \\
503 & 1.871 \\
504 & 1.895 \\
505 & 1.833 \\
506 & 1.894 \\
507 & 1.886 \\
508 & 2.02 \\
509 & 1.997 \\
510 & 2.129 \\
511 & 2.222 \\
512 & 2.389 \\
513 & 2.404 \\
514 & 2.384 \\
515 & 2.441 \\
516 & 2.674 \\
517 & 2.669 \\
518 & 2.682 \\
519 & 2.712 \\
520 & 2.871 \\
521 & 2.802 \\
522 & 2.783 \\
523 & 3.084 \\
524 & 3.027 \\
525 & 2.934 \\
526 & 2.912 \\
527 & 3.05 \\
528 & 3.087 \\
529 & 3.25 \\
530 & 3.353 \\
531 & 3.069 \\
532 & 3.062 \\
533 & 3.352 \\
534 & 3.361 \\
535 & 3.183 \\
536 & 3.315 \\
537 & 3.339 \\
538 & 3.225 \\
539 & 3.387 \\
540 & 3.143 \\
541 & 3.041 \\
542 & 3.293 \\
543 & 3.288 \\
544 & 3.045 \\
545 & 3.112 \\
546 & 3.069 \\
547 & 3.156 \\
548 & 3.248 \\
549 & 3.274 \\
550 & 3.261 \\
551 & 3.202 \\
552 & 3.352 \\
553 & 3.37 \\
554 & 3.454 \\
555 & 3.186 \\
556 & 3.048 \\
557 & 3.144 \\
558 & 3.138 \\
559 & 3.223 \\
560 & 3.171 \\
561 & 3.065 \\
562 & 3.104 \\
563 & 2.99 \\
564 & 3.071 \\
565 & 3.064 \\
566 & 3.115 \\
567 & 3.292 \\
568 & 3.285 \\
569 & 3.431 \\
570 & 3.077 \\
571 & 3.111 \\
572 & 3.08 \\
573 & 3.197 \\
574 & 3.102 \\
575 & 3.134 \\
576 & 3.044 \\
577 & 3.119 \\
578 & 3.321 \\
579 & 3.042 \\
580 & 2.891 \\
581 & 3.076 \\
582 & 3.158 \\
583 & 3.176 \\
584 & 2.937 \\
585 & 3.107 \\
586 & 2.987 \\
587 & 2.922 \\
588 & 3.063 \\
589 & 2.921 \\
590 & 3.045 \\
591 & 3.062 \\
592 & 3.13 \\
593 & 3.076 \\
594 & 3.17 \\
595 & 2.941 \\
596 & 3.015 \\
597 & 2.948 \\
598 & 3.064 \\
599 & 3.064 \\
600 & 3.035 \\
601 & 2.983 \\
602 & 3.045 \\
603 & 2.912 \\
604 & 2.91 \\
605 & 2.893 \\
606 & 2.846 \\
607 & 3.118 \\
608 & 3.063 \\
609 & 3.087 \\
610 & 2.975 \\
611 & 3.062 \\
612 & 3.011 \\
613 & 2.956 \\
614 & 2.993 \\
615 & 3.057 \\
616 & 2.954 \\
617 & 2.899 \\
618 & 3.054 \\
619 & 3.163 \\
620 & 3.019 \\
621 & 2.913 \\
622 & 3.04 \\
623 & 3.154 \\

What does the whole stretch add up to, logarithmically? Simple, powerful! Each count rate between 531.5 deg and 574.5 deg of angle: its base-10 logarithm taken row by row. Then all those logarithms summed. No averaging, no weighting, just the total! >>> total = 22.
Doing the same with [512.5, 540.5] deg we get 13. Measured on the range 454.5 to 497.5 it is 20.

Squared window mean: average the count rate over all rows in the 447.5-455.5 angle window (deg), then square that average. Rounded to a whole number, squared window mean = 12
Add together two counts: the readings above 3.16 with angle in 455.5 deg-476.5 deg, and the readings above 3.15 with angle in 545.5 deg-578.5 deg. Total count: 30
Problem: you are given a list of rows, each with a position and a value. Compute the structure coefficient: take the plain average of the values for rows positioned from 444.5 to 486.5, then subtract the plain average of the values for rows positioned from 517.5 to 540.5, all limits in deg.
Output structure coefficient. 0.15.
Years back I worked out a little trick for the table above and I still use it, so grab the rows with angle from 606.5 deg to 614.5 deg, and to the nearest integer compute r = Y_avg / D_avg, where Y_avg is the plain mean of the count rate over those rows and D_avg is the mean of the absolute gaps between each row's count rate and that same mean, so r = 61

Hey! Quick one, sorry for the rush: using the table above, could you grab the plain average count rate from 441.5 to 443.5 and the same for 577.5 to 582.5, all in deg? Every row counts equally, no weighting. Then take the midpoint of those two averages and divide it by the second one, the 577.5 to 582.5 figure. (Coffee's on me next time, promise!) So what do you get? 1.03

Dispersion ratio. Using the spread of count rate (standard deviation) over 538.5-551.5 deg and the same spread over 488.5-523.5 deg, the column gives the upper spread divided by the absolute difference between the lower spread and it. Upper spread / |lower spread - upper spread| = 0.4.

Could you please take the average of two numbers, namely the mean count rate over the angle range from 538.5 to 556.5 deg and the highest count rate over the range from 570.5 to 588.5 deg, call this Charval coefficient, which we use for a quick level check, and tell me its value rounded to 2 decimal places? 3.27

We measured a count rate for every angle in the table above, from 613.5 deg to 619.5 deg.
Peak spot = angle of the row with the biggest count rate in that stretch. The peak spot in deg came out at 619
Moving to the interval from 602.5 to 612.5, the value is 607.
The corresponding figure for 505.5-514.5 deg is 513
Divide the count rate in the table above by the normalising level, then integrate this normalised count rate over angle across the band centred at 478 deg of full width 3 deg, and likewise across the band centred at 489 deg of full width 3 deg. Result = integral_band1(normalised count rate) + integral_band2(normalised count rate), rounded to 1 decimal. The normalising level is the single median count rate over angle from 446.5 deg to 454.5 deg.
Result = 5.1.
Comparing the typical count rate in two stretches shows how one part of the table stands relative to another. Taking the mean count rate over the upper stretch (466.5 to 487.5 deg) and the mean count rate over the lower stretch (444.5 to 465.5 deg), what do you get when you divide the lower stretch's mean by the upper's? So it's 1.12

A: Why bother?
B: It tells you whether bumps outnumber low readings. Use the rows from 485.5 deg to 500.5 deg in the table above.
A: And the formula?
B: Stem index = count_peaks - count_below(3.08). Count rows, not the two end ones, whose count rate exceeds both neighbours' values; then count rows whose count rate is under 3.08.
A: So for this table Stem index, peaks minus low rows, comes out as -12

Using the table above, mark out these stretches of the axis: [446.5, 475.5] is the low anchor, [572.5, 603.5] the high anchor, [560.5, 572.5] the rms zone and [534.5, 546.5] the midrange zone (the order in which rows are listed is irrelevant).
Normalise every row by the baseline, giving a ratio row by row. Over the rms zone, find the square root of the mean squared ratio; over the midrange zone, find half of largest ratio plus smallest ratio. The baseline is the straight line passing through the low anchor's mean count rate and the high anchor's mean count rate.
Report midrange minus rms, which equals 0.006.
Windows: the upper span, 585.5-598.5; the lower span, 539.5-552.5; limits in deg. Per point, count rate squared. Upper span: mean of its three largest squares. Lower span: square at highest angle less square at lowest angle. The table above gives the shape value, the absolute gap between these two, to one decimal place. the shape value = 8.4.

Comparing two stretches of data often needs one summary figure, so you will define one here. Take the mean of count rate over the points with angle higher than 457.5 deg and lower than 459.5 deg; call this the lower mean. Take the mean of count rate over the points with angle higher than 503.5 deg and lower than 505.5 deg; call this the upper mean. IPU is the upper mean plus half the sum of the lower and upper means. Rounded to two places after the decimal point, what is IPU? 4.44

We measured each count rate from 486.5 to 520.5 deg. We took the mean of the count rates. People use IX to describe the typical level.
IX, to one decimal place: 2.3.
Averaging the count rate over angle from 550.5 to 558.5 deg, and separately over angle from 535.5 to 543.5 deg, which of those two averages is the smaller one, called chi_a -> 3.24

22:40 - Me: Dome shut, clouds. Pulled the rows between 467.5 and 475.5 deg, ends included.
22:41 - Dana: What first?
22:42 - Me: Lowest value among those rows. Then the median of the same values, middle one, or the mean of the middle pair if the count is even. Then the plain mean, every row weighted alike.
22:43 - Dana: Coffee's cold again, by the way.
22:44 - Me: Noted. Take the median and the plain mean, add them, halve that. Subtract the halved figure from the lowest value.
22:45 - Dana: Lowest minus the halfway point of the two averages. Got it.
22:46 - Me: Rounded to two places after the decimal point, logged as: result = -0.18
